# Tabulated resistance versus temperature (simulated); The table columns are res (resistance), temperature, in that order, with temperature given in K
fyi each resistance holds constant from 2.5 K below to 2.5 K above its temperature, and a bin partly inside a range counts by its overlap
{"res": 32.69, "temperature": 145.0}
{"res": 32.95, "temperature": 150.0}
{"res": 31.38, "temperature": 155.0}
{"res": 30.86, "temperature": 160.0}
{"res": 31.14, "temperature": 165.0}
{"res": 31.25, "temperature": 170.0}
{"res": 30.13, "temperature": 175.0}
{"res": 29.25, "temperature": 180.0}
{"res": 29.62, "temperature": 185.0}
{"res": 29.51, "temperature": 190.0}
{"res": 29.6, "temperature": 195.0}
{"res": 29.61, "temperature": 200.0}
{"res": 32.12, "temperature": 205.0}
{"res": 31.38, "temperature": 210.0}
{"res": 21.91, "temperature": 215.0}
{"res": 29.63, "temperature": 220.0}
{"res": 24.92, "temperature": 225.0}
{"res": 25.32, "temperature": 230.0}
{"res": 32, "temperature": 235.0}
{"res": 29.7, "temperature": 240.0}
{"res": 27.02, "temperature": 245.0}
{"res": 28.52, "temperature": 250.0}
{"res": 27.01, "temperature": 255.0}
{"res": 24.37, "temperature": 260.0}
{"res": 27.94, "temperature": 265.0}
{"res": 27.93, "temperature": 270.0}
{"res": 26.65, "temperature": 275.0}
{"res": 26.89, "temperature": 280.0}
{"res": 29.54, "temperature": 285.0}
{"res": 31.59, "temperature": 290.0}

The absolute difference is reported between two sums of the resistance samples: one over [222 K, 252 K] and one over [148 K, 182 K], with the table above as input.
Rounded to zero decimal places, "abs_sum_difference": 49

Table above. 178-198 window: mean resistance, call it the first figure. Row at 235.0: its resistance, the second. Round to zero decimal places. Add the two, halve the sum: 31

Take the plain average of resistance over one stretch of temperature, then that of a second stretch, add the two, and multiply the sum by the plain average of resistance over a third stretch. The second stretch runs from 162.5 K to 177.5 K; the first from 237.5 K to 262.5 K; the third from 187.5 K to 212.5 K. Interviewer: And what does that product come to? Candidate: 1771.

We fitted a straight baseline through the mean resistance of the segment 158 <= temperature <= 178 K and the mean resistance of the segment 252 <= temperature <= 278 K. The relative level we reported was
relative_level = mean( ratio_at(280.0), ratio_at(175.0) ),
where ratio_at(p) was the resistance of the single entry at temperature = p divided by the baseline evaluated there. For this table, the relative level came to 1.01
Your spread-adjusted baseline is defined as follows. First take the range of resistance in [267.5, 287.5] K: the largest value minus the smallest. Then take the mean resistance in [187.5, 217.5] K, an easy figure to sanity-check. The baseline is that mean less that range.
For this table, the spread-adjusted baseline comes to 26.1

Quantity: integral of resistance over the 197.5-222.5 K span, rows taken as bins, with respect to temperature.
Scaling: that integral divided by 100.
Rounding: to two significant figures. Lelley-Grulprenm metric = 7.2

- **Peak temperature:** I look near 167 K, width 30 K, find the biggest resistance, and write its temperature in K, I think 155.0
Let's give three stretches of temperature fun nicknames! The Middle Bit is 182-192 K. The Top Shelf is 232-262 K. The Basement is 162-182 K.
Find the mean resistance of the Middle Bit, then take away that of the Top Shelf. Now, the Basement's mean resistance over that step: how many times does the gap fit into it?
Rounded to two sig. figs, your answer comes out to 21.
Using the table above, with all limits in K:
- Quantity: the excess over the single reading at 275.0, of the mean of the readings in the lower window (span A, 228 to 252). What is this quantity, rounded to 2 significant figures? 1.9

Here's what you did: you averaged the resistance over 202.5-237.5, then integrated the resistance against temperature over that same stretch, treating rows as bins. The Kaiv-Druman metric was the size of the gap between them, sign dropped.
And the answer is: 958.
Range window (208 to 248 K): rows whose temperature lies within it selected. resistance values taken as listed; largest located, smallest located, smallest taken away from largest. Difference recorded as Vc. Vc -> 10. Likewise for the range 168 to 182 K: 2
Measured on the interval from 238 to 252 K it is 3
